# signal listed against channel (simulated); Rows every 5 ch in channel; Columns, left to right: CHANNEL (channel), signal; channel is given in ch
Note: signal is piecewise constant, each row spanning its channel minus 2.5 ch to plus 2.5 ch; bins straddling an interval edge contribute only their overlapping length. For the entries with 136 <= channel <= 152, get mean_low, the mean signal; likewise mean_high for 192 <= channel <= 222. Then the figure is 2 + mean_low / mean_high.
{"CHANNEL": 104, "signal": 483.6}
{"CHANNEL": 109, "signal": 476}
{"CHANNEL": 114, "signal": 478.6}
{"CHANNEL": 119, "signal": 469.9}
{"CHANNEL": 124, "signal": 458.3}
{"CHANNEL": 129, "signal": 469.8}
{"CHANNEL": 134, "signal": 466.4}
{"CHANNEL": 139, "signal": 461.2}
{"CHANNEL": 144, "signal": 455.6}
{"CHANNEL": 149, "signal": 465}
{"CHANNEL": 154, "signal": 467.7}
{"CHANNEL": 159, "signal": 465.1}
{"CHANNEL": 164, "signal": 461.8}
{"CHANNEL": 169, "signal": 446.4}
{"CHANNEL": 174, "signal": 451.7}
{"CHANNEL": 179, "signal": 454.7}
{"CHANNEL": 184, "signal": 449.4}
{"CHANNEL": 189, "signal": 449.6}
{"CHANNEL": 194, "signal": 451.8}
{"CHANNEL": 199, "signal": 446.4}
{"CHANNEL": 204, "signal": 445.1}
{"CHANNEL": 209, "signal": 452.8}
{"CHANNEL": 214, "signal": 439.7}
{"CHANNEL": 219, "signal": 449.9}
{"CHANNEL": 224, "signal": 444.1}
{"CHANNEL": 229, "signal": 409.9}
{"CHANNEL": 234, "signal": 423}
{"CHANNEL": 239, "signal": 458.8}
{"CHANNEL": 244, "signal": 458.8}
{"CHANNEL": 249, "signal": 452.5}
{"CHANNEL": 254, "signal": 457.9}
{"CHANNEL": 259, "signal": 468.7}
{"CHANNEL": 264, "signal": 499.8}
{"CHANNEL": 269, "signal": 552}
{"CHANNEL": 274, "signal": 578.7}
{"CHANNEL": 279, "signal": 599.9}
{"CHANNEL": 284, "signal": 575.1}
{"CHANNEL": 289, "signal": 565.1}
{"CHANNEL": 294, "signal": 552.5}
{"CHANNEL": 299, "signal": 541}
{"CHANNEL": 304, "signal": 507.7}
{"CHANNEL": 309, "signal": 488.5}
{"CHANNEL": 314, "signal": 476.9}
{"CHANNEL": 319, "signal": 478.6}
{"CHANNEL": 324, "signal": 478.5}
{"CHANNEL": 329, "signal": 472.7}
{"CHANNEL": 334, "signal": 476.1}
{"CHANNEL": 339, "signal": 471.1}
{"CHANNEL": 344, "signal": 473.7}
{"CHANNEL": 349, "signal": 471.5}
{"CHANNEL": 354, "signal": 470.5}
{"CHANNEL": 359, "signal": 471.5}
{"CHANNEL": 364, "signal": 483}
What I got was 3.03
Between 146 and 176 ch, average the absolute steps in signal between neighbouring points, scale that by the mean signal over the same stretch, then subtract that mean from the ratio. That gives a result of -460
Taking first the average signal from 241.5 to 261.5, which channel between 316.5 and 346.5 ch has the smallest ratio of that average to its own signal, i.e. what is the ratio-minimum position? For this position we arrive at 319 ch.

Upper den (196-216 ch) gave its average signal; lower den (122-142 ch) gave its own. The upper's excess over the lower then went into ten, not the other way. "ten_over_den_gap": -0.6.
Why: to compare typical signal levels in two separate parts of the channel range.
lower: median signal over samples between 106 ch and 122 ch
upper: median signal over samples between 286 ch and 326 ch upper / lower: 1.05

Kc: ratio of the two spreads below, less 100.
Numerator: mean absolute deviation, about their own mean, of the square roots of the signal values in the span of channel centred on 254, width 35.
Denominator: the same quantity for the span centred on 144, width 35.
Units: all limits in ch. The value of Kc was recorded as -92.4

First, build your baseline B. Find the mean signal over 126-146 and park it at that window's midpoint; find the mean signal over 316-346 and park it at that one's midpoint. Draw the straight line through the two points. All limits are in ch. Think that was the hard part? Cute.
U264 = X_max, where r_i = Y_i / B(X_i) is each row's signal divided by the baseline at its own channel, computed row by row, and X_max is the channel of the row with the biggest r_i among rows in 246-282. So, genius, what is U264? 279 ch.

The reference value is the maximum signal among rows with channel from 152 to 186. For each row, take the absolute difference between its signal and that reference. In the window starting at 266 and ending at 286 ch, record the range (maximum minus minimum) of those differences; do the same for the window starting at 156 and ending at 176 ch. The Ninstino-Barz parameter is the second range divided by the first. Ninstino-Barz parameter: 0.39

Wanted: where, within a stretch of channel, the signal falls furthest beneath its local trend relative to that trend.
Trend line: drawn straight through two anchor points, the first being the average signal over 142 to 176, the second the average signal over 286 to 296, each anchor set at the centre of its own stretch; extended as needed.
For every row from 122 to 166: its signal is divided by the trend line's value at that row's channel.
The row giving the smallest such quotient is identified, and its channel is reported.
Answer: 164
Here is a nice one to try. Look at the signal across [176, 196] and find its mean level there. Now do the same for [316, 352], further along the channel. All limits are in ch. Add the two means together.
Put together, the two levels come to 926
